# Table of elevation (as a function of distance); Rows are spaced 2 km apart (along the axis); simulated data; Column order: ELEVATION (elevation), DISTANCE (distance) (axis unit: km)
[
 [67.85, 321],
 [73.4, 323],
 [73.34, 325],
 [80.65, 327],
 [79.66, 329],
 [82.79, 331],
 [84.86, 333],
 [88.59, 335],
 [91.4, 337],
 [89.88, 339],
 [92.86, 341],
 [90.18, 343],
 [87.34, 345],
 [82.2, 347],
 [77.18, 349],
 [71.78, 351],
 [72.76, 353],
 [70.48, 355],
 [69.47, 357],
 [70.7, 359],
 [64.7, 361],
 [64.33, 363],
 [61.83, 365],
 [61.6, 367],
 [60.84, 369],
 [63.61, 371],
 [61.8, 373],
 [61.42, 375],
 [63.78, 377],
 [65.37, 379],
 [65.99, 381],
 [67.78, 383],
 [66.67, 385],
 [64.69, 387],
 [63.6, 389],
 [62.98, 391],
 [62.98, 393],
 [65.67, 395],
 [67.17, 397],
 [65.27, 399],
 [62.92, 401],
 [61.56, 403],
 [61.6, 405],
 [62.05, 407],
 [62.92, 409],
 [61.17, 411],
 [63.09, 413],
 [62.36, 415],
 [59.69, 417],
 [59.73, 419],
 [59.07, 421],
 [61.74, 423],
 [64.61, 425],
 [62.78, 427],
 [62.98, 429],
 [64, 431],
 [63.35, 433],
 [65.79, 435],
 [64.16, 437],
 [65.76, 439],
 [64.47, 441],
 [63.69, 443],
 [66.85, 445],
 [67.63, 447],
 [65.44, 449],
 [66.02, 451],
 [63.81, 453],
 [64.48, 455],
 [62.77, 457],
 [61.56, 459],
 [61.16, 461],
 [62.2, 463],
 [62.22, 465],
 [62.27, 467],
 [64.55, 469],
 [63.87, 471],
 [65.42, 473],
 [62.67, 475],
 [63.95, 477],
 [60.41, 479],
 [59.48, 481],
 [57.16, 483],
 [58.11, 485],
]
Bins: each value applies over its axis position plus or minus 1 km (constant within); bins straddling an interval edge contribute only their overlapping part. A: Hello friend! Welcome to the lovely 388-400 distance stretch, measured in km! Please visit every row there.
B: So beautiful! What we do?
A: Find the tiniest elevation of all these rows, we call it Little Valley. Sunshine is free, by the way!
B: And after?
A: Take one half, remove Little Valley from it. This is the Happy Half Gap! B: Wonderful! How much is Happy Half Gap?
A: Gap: -62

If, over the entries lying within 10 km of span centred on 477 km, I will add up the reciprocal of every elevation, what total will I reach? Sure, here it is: 0.0802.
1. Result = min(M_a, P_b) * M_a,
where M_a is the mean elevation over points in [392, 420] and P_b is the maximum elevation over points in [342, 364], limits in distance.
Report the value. 3935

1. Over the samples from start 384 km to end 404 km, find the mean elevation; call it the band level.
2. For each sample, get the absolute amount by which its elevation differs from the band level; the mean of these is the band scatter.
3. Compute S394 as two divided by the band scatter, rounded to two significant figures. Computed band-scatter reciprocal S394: 1.3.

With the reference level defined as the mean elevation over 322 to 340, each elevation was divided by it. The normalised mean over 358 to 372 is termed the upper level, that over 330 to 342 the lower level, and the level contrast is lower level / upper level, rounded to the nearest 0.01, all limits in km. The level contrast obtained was 1.38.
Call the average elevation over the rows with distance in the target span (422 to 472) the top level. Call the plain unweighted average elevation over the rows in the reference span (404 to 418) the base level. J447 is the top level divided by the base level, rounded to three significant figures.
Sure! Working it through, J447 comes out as 1.03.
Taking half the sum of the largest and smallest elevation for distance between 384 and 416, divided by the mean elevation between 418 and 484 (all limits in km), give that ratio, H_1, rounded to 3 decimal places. 1.015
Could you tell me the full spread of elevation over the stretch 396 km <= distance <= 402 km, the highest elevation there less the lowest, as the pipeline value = 4.25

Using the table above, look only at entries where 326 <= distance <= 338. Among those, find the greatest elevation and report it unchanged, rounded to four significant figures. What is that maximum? 91.40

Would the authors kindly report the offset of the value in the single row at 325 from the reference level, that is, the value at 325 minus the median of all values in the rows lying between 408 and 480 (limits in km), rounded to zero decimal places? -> 10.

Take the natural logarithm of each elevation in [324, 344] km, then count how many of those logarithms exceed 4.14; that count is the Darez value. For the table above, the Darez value 10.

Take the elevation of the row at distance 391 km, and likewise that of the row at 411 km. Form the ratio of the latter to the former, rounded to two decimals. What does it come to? 0.97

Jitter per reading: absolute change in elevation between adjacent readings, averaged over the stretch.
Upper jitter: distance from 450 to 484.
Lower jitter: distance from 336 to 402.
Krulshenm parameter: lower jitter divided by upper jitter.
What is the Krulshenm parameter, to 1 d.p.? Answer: 1.4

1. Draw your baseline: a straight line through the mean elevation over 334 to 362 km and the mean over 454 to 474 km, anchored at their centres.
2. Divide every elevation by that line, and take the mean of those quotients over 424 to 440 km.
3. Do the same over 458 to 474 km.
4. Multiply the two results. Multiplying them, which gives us 0.95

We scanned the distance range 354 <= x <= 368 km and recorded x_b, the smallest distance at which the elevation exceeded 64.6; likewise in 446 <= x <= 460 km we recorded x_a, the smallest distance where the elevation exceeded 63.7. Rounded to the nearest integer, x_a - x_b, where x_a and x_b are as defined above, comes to 92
